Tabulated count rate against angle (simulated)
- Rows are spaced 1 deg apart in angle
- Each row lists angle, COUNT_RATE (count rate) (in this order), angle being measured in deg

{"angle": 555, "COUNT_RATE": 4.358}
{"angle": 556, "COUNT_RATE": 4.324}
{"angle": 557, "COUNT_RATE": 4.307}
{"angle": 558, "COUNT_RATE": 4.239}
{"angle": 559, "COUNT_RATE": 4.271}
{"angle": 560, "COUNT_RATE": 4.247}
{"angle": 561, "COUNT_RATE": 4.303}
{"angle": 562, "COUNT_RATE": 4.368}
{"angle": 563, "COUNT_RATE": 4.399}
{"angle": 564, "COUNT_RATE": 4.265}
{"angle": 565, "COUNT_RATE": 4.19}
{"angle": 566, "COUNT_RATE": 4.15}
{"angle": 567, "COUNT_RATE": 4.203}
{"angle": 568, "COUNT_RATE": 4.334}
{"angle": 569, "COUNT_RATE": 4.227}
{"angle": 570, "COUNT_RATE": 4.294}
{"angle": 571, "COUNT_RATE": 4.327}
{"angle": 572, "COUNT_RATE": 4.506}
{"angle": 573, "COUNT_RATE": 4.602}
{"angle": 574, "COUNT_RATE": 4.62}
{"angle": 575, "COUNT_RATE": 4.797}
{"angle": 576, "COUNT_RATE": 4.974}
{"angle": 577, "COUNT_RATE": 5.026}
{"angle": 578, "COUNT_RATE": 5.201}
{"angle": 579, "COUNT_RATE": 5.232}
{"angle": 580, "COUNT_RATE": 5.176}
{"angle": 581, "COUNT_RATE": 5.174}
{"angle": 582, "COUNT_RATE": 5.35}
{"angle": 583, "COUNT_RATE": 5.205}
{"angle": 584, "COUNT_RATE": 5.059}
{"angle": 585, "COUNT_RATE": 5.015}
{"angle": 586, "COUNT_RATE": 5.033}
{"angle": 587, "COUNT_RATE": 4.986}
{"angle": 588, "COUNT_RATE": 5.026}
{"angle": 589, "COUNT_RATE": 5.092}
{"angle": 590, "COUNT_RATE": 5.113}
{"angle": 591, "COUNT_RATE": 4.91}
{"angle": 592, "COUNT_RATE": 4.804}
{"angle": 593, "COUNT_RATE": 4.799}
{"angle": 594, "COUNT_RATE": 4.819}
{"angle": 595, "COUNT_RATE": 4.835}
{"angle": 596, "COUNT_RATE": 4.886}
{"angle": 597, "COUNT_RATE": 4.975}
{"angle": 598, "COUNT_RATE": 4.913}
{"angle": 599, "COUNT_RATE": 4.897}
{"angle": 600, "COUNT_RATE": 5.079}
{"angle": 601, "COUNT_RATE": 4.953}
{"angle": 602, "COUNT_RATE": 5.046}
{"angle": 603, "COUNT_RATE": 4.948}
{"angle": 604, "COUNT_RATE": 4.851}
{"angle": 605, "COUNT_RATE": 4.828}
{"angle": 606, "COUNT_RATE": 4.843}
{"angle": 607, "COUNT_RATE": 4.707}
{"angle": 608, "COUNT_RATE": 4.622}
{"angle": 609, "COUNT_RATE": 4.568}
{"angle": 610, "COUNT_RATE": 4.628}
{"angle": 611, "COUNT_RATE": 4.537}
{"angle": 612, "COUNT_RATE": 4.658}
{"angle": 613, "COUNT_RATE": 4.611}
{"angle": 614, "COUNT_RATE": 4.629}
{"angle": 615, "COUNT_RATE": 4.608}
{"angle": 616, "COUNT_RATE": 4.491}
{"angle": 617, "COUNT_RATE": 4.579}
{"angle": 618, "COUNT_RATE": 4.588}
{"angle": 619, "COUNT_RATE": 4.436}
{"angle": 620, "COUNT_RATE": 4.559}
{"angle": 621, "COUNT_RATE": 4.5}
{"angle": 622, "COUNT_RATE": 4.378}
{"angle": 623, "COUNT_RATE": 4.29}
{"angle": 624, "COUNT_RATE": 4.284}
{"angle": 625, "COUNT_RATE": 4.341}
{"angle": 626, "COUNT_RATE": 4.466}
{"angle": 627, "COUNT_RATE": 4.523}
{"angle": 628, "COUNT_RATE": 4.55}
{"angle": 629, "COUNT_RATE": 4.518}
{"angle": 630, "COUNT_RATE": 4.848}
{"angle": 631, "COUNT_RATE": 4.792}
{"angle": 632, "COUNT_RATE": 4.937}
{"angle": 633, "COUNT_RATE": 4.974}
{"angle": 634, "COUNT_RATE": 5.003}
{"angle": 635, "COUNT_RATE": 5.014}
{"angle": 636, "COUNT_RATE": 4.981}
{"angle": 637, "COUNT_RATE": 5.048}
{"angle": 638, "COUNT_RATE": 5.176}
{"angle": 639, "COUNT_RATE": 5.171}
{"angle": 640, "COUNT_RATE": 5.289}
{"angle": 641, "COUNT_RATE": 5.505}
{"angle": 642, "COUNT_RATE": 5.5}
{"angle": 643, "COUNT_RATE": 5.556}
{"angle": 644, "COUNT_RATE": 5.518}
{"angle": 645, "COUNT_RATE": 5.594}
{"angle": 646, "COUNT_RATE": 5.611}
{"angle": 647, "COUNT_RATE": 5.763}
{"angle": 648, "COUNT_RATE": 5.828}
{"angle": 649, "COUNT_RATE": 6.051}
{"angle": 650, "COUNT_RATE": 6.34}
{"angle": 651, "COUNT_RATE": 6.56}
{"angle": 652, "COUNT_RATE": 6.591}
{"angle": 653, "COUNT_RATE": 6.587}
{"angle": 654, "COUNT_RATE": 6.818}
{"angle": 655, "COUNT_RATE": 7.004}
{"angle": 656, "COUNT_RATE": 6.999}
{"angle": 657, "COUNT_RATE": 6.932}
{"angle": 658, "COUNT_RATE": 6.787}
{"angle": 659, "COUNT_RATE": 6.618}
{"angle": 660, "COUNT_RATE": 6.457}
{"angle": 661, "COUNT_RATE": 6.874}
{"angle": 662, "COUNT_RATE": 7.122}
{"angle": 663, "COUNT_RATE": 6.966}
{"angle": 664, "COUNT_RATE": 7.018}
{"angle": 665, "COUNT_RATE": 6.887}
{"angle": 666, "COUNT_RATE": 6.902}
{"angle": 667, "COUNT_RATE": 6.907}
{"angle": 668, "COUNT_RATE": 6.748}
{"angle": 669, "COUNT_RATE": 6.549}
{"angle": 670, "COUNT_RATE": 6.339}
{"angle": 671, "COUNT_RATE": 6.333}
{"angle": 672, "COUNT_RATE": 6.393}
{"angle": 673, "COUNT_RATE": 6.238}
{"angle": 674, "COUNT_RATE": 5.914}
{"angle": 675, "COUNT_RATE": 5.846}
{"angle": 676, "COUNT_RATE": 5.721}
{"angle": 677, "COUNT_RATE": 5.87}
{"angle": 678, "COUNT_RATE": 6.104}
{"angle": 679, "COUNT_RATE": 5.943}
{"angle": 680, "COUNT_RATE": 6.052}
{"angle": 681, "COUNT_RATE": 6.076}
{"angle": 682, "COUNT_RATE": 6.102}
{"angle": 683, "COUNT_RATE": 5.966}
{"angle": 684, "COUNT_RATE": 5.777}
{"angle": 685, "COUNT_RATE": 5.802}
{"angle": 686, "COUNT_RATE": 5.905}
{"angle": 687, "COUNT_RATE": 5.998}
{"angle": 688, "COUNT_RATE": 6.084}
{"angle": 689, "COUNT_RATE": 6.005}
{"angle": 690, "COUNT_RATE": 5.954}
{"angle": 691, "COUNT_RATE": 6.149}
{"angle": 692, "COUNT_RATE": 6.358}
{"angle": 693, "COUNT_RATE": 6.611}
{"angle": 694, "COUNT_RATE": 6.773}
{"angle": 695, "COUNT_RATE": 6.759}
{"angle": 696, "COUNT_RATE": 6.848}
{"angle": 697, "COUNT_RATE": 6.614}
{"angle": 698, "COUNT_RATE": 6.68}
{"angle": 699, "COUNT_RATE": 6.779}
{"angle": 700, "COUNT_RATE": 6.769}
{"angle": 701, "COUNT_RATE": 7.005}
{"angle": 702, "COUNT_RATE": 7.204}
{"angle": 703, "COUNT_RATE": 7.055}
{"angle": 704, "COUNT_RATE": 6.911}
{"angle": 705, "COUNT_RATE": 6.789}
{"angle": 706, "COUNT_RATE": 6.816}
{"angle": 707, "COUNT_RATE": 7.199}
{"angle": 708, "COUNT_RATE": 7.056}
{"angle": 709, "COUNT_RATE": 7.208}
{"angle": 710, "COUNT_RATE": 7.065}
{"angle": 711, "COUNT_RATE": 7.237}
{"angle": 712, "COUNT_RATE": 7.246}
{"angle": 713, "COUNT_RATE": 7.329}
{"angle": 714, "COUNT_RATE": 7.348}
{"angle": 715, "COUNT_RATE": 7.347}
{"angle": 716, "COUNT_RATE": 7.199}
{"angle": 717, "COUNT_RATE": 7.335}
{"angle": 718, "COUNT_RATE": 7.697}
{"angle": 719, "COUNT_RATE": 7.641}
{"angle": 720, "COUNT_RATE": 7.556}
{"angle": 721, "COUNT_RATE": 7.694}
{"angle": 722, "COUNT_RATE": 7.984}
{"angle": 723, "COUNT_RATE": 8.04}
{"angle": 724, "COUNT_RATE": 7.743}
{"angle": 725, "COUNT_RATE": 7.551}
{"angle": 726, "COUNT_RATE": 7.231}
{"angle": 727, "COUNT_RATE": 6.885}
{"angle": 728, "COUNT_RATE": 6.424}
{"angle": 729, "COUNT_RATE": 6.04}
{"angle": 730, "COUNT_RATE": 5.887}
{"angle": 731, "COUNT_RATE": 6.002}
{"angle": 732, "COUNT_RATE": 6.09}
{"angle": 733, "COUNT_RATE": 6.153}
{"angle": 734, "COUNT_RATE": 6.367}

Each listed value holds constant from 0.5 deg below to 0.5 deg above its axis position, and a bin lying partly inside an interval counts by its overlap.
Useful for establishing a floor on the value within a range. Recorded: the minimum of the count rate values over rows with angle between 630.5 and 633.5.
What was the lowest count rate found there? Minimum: 4.792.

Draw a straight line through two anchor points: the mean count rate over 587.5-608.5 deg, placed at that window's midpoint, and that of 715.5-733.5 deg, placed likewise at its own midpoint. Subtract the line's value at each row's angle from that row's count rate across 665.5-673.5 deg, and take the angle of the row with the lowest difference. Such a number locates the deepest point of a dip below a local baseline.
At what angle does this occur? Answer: 673 deg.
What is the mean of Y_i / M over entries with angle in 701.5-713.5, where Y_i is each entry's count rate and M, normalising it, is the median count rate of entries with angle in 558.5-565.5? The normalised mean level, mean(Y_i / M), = 1.66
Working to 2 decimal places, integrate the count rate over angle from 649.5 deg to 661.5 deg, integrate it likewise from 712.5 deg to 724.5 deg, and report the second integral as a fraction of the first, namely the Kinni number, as 1.13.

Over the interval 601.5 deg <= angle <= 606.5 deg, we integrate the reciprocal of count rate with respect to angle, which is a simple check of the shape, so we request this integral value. 1.0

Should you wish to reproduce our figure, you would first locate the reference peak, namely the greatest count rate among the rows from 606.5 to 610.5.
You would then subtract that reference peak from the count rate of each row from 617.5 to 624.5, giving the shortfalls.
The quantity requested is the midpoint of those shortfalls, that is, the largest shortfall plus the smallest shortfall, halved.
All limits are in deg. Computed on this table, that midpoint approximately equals -0.3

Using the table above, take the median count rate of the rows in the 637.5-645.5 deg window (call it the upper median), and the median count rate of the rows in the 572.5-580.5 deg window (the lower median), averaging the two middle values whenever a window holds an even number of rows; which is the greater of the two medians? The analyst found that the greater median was 5.50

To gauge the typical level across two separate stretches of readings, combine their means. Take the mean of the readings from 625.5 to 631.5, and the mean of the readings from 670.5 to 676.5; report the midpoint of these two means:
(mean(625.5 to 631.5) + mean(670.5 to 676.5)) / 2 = 5.3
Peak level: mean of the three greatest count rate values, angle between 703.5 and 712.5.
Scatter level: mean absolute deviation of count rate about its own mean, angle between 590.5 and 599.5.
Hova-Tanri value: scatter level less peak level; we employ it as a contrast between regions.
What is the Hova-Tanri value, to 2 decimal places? -7.18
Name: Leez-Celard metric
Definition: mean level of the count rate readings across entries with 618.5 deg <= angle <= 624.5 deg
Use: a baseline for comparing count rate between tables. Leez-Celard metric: 4.4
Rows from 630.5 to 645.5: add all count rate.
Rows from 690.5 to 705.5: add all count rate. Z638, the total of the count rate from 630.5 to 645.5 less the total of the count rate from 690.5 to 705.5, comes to -23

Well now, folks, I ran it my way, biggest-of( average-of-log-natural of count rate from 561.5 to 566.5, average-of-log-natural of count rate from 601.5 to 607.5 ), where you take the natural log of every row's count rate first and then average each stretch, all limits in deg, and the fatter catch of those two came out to 1.58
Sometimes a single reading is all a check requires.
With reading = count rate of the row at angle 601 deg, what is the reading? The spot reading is 4.953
